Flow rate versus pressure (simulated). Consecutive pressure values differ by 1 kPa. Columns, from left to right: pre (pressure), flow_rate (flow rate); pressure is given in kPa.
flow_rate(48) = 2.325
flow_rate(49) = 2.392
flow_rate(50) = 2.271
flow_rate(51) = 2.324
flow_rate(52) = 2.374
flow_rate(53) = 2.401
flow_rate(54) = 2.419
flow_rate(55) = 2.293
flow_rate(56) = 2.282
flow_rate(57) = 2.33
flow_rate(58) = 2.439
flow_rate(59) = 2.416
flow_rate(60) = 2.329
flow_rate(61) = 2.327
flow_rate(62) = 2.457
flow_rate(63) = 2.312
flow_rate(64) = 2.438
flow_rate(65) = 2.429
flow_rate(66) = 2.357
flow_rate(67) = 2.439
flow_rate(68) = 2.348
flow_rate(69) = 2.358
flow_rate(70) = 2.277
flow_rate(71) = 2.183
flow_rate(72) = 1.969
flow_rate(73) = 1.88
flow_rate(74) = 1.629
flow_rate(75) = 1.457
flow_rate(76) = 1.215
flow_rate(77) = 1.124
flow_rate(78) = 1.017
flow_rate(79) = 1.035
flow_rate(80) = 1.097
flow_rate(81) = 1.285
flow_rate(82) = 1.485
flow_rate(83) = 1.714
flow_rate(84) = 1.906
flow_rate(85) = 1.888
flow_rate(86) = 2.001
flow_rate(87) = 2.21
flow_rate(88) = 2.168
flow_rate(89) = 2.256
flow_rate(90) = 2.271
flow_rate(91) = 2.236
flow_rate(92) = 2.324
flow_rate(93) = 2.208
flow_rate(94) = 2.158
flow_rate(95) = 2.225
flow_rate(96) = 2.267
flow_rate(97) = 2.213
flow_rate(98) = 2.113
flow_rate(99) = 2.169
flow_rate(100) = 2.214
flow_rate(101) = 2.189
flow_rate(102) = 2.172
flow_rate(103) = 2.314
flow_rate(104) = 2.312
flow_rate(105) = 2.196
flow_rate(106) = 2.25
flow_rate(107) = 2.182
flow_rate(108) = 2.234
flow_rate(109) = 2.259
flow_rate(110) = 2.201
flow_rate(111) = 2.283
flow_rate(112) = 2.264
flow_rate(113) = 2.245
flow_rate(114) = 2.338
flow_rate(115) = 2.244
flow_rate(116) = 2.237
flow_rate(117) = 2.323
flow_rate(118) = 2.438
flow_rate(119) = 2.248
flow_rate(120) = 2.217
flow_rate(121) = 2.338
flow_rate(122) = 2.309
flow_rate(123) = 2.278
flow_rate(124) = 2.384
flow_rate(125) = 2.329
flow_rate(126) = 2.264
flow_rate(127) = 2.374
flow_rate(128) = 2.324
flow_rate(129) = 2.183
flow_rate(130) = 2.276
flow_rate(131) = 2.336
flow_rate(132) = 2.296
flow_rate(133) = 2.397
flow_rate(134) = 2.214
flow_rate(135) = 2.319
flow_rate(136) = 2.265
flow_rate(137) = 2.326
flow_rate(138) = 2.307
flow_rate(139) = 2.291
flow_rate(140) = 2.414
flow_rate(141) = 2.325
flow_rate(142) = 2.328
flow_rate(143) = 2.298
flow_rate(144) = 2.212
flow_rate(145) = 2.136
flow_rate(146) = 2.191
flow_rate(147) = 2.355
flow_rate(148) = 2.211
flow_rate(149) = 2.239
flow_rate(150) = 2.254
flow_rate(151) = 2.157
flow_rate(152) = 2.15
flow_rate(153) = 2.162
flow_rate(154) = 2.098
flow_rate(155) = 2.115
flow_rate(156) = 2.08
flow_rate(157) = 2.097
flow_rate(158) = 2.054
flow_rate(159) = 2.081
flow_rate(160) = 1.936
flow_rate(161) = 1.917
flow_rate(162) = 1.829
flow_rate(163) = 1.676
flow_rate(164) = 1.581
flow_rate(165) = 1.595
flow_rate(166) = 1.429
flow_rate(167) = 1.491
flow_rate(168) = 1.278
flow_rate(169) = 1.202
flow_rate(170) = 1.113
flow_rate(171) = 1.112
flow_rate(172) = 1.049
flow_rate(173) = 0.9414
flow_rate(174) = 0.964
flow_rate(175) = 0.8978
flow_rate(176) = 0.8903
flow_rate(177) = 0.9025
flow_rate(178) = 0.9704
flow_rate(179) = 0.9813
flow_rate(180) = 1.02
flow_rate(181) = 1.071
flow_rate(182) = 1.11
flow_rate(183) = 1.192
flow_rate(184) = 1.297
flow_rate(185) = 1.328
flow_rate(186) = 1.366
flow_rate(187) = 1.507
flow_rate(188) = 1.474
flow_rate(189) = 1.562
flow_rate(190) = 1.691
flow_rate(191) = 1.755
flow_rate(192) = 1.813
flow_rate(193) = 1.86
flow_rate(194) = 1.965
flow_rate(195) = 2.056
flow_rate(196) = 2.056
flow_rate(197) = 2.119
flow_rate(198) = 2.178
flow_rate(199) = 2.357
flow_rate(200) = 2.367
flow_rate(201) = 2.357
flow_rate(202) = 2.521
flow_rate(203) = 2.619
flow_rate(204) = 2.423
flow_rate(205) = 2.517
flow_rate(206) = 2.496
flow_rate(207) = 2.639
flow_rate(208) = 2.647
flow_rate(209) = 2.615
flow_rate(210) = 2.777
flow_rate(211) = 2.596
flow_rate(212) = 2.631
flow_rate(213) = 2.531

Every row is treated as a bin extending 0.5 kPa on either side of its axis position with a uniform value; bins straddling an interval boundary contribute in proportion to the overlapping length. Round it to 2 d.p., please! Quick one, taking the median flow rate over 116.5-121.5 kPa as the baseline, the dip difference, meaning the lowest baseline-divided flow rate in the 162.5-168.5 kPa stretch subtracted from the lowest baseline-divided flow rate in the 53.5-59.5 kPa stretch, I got 0.43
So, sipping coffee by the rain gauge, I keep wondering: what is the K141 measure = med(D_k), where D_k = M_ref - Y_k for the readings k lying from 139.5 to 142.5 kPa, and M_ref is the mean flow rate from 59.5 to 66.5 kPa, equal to 0.1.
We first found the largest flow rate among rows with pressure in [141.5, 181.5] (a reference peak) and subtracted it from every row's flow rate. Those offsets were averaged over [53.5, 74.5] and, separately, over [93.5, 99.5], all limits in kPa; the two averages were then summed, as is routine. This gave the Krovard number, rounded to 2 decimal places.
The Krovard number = -0.24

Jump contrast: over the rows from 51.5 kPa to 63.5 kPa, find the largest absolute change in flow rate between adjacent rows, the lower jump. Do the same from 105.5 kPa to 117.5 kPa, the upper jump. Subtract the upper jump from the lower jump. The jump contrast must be 0.051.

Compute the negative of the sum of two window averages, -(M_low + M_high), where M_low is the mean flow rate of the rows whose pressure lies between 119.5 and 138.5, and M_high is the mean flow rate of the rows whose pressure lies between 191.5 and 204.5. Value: -4.5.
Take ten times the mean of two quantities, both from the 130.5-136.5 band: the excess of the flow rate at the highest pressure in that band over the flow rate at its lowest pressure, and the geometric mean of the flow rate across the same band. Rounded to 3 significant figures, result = 11.2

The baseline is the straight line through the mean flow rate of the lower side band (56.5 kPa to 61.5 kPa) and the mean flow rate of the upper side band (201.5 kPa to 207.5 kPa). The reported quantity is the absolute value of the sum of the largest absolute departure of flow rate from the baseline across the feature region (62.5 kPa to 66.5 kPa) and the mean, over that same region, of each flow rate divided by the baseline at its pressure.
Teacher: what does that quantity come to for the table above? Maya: 1.07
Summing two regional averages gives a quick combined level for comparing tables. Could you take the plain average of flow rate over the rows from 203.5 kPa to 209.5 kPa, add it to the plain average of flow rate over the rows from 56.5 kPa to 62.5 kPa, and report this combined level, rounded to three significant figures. 4.94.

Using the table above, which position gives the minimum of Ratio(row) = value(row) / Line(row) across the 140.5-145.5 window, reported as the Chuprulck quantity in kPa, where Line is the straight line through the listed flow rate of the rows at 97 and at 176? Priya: 145 kPa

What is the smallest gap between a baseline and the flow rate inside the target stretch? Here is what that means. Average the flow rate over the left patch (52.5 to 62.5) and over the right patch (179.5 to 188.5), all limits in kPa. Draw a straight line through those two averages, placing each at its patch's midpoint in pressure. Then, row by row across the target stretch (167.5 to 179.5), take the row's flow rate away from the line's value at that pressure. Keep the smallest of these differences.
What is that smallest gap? 0.1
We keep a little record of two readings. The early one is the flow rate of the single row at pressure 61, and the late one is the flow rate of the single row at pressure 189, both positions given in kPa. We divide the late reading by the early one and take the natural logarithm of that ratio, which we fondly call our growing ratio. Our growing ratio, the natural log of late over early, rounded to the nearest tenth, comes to -0.4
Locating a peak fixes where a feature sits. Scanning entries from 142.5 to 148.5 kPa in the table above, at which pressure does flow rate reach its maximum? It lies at 147 kPa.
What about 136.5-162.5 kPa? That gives 140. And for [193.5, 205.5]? 203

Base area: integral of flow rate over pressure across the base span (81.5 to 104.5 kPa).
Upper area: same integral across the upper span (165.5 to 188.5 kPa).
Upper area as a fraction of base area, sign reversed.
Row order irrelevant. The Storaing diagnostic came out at -0.54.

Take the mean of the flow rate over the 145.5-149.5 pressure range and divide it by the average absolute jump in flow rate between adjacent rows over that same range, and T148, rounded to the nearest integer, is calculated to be 20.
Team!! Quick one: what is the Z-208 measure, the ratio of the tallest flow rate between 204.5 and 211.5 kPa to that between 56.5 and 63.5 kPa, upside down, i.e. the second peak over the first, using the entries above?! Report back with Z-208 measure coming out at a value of 0.88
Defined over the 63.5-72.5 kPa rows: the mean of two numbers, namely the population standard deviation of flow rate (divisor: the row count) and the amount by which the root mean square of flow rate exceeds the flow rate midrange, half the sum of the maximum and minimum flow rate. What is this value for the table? 0.128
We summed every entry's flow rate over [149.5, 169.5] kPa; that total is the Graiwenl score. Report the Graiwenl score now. 37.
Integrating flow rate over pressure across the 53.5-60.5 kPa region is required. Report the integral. 16.5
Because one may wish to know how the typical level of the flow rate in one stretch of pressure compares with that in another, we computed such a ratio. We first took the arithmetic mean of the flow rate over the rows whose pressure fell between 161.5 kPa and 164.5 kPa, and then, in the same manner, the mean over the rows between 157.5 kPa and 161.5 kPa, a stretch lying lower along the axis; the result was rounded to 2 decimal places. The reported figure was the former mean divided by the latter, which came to 0.85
